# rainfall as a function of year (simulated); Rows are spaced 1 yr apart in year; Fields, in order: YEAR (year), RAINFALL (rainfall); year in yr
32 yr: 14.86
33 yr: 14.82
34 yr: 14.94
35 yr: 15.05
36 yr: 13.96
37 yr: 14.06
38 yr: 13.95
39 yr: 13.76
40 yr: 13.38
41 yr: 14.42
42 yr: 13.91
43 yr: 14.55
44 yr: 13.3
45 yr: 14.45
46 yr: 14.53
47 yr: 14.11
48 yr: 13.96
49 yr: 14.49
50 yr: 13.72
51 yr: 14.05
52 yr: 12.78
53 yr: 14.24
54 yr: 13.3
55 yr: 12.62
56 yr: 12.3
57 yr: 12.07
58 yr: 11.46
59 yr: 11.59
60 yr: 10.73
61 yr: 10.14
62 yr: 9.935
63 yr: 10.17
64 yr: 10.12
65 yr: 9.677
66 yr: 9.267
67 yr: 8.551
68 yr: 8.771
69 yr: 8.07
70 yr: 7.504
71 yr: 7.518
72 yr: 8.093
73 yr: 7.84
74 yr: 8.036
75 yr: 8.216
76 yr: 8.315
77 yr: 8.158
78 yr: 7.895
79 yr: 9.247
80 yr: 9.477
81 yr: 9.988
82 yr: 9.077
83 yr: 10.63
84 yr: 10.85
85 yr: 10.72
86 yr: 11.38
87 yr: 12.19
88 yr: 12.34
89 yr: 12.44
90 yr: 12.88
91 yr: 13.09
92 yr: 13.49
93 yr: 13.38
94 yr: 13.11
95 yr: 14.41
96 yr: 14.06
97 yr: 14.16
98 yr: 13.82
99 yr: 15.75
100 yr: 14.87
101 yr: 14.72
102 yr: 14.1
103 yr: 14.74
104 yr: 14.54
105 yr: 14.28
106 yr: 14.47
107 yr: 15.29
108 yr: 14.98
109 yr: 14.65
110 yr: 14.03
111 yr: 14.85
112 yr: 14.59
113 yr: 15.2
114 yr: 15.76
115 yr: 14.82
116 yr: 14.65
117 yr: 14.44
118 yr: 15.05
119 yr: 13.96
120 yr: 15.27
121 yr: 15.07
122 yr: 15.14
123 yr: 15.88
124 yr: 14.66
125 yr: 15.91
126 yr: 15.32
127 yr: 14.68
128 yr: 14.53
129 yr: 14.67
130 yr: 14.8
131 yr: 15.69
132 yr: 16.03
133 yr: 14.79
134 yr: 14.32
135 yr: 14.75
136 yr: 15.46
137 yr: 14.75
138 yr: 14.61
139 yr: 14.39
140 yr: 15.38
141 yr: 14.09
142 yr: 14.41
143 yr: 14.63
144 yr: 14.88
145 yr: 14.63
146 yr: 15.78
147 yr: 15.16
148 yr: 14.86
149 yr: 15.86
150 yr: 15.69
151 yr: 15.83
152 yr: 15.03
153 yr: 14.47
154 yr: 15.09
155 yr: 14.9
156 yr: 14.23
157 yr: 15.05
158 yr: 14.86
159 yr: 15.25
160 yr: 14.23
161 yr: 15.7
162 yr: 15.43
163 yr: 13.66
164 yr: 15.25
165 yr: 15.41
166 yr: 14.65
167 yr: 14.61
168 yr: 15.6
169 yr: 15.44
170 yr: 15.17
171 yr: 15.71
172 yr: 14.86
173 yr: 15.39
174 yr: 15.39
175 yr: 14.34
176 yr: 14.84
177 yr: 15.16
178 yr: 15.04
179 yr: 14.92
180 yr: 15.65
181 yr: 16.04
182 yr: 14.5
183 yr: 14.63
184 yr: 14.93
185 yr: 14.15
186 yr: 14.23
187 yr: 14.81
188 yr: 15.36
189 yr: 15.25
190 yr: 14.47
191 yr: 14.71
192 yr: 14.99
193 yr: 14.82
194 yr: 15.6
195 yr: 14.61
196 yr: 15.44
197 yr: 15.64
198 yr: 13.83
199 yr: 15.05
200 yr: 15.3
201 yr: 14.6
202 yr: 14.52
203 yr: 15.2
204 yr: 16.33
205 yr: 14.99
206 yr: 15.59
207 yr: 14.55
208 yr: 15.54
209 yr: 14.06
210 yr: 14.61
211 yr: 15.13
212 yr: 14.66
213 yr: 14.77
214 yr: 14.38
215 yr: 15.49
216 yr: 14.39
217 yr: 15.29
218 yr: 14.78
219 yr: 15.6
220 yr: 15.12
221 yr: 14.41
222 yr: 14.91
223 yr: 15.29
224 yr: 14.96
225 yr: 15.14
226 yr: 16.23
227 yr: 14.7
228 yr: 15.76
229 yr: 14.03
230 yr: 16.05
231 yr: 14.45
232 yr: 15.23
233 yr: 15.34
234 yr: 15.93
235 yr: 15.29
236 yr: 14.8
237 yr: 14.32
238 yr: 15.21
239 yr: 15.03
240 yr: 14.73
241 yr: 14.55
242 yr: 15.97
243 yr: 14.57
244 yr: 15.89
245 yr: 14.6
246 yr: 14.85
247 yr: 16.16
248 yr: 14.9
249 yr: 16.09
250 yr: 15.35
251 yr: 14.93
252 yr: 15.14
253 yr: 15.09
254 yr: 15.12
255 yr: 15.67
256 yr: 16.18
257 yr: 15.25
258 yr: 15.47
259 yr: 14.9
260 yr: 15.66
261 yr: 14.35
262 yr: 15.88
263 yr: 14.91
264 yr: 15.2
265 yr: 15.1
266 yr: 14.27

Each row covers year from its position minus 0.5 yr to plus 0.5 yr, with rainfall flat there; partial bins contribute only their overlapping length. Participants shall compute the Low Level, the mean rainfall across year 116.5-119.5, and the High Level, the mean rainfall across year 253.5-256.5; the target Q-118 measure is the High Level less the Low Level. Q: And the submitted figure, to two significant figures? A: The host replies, 1.2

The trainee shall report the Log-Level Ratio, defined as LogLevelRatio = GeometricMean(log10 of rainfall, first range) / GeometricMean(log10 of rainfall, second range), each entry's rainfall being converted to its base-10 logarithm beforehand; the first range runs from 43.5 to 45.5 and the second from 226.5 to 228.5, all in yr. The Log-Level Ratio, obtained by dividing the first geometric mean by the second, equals 0.97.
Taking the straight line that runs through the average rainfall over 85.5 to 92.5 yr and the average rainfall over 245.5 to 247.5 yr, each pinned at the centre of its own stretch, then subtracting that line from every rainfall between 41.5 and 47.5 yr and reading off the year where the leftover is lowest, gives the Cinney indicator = 44 yr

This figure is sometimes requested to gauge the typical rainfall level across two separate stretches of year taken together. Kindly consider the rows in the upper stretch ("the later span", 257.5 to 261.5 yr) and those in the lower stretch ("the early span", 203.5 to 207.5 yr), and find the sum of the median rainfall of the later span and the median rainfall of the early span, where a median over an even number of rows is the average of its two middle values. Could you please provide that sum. 30.5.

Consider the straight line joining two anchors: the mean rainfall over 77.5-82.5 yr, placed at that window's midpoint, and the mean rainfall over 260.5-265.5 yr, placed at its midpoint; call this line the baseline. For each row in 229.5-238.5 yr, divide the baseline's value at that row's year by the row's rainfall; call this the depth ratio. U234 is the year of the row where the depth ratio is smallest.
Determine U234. 230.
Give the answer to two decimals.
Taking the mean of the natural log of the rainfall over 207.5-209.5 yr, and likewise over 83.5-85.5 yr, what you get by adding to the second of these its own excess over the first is 2.06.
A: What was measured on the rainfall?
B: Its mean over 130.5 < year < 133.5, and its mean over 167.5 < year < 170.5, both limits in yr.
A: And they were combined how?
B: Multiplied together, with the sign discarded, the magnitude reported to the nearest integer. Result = 239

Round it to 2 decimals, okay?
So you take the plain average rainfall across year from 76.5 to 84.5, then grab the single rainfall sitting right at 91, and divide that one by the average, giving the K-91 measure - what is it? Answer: 1.39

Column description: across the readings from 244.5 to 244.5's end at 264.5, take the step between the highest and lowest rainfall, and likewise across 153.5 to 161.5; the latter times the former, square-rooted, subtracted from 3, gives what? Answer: 1.36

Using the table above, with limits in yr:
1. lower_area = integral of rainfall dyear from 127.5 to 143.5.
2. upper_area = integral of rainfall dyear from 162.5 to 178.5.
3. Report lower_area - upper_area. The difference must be -3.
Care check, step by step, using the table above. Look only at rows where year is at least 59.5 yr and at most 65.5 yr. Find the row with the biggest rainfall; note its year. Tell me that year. 60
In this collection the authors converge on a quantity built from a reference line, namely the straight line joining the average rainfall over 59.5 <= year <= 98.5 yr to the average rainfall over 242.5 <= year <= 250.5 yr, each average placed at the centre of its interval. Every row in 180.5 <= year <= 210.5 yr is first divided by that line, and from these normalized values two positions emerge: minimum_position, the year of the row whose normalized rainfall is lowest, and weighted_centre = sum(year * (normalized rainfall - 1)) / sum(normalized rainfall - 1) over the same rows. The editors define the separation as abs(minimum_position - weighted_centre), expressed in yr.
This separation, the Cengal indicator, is 15.2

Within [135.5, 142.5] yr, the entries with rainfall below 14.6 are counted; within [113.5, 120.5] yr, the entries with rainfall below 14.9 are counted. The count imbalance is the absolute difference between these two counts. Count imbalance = 1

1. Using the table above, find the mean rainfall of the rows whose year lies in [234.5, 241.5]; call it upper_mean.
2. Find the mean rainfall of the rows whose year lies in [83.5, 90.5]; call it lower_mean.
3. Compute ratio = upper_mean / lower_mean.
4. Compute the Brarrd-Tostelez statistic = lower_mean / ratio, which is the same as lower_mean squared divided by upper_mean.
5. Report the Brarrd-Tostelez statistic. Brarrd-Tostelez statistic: 9.4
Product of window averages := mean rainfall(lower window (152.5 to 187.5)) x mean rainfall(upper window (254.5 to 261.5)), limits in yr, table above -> 230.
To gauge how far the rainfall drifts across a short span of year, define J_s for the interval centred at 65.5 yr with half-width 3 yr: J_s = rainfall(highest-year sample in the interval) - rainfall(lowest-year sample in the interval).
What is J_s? -1.4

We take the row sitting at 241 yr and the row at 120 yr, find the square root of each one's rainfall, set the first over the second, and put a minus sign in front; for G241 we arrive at -0.98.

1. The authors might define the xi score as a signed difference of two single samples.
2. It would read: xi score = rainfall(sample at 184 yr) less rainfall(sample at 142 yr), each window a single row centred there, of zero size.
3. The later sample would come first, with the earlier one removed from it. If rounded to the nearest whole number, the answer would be 1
